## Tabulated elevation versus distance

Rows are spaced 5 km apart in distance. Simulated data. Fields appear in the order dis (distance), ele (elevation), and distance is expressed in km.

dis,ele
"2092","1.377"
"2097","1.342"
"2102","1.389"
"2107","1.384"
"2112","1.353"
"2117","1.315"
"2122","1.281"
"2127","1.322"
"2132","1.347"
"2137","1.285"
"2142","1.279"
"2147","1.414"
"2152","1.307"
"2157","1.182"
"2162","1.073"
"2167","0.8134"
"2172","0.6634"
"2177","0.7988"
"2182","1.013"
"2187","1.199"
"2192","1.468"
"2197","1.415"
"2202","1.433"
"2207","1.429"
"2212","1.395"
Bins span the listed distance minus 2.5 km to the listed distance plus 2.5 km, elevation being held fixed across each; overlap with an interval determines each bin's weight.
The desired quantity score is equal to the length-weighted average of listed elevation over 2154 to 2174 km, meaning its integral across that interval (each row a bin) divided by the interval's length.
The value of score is 0.95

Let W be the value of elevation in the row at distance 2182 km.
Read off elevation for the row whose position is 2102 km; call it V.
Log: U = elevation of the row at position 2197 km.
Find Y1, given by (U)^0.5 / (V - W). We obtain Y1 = 3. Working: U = 1.415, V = 1.389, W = 1.013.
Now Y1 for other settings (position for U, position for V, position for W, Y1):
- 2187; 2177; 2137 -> -2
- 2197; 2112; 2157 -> 7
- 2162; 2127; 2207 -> -10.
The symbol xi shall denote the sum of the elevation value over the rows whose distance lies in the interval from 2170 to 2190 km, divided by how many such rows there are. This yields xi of 0.92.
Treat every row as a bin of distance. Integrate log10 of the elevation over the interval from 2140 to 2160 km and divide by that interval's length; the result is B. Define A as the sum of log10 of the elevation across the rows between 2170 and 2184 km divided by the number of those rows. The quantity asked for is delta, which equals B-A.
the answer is 0.20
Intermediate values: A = -0.090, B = 0.110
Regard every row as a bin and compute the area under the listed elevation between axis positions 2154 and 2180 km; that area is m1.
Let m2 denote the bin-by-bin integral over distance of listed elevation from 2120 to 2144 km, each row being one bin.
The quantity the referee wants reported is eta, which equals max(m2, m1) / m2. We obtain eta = 1.00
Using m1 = 24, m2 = 31.3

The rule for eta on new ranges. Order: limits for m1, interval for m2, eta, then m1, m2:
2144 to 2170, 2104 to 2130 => 1.00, 30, 34.6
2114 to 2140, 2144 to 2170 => 1.14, 34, 29.9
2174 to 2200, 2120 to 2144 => 1.00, 31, 31.3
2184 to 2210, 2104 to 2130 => 1.04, 36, 34.6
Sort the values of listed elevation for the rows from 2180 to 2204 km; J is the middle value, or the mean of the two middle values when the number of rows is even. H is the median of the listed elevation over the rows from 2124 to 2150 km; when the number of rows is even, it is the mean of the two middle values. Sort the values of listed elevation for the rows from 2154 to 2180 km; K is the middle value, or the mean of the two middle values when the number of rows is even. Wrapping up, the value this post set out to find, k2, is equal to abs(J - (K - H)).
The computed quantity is 1.92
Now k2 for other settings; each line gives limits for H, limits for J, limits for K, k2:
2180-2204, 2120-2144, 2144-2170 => 1.52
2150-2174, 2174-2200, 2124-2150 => 0.95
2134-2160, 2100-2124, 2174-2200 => 1.44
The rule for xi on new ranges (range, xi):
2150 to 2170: 1.09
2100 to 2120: 1.36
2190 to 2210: 1.44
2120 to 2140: 1.31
